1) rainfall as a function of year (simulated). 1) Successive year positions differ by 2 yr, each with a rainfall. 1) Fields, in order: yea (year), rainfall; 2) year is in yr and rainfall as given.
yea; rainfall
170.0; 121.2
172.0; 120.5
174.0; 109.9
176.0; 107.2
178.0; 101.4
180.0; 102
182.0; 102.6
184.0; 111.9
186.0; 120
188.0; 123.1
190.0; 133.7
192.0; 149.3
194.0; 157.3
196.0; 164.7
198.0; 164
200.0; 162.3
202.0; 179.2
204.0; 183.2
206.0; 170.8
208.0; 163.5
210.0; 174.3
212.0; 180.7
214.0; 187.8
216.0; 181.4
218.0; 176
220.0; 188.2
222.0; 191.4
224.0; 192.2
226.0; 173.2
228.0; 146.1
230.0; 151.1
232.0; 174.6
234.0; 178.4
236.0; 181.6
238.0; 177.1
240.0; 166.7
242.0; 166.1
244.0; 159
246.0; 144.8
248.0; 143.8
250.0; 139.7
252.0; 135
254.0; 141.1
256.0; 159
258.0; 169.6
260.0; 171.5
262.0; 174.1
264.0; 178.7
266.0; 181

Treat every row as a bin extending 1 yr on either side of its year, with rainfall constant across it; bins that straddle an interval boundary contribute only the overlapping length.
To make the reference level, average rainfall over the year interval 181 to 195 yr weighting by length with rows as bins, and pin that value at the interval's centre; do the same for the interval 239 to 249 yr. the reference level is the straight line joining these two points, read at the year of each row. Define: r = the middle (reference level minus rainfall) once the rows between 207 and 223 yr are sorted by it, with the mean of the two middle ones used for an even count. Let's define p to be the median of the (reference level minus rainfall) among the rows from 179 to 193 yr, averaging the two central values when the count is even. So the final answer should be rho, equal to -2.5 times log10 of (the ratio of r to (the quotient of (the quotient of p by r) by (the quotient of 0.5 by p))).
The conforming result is -2.9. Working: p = 7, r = -40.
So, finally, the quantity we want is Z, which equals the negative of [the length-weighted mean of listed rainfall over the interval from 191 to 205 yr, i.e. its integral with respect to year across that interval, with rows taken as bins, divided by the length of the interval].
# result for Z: -166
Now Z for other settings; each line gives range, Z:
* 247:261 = -151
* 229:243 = -171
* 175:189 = -110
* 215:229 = -178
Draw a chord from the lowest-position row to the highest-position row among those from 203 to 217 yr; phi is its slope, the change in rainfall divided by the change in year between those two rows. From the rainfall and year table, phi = 0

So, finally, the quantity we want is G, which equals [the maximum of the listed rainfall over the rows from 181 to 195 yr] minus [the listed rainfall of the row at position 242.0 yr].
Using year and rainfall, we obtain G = -9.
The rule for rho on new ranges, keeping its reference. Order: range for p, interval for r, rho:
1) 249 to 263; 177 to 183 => -3.6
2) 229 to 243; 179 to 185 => 0.9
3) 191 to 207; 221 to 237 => 1.1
